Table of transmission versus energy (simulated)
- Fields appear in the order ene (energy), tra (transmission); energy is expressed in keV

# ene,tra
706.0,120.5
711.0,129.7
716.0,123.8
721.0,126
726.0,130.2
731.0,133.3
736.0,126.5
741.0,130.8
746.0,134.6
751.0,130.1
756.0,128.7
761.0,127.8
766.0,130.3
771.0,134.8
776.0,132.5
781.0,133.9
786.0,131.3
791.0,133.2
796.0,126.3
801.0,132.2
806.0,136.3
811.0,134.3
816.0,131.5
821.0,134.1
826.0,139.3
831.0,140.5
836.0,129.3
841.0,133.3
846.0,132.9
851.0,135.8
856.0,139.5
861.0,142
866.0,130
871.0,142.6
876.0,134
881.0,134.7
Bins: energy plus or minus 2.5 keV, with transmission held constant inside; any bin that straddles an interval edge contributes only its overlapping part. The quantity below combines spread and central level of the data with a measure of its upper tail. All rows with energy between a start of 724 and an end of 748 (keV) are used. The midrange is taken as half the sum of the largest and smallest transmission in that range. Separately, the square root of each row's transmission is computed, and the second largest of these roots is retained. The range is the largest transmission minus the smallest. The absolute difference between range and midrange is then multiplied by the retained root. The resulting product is 1414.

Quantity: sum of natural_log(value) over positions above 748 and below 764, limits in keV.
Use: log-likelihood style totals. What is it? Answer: 14.58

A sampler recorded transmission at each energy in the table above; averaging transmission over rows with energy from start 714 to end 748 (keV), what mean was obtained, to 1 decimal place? 129.3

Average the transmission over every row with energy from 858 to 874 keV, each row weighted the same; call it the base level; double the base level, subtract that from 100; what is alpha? -176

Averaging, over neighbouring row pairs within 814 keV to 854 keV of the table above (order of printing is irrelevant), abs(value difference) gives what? 3.9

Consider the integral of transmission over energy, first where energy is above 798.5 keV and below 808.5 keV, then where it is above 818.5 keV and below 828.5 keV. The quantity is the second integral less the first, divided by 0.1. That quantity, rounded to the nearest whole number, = 245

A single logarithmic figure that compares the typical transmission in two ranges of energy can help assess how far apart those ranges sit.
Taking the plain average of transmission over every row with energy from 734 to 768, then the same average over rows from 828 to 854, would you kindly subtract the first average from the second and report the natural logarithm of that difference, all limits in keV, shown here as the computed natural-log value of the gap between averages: 1.5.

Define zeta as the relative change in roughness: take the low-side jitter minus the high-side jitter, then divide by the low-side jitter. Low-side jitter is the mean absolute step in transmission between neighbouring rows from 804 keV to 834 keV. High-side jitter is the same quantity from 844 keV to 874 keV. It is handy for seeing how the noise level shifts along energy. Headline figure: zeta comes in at -1.44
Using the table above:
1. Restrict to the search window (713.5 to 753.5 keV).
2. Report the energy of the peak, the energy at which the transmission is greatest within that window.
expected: 746.0 keV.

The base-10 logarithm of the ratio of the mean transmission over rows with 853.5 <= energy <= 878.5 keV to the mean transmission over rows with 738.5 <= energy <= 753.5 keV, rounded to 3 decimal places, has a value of 0.019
